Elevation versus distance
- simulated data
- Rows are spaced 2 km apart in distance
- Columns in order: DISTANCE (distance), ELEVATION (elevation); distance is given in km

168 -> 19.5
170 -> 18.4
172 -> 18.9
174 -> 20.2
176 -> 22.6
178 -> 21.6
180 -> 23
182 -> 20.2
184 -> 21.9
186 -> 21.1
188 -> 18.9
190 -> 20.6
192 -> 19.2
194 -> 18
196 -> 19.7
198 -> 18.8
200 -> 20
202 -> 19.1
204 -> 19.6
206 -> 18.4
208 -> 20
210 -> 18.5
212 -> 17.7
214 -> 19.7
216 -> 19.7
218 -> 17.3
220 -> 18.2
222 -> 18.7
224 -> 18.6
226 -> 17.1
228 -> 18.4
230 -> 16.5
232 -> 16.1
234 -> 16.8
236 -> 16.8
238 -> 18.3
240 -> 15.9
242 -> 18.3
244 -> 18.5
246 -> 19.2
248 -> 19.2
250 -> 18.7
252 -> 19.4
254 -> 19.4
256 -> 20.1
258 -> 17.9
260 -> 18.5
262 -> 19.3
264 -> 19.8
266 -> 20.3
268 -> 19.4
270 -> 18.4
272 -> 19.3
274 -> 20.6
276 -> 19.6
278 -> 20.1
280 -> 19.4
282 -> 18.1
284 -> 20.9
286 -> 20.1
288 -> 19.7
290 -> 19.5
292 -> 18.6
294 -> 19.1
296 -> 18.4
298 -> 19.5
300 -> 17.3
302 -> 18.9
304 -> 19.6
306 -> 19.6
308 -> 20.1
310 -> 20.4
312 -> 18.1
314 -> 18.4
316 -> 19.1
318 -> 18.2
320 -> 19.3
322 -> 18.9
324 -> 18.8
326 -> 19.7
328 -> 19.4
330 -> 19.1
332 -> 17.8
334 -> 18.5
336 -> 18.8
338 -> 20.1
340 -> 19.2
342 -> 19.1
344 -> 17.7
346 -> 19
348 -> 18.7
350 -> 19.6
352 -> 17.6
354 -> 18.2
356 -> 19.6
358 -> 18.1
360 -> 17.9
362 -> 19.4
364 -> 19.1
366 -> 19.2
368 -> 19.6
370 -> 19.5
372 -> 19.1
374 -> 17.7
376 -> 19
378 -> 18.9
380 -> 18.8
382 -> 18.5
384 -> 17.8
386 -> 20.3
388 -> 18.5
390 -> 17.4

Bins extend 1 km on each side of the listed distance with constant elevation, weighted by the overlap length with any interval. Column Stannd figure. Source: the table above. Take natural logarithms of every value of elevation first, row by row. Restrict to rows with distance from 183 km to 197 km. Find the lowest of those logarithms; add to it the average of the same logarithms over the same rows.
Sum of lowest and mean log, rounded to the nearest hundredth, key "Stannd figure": 5.88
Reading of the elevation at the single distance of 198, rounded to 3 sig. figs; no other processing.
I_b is 18.8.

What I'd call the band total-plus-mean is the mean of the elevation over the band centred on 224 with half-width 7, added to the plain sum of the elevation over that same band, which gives 143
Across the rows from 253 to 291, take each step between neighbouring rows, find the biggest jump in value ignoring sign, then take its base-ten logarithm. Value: 0.45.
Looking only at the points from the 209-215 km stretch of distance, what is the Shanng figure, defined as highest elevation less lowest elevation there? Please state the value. 2.0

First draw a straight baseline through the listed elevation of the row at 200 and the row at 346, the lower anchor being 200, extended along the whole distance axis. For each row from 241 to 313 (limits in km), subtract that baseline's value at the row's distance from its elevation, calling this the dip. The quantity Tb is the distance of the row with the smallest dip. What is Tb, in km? 300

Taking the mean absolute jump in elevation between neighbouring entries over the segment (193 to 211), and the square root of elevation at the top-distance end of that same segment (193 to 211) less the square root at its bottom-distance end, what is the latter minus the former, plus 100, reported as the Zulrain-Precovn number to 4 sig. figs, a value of 98.87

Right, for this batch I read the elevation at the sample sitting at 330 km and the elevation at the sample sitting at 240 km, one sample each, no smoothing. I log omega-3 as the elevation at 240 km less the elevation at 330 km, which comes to -3.2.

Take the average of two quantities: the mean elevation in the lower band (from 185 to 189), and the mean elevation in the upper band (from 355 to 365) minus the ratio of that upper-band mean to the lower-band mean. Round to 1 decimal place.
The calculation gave 18.9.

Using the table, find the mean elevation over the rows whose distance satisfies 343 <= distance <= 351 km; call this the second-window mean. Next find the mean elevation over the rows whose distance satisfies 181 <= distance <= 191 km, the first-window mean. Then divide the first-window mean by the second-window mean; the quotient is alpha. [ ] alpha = 1.10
